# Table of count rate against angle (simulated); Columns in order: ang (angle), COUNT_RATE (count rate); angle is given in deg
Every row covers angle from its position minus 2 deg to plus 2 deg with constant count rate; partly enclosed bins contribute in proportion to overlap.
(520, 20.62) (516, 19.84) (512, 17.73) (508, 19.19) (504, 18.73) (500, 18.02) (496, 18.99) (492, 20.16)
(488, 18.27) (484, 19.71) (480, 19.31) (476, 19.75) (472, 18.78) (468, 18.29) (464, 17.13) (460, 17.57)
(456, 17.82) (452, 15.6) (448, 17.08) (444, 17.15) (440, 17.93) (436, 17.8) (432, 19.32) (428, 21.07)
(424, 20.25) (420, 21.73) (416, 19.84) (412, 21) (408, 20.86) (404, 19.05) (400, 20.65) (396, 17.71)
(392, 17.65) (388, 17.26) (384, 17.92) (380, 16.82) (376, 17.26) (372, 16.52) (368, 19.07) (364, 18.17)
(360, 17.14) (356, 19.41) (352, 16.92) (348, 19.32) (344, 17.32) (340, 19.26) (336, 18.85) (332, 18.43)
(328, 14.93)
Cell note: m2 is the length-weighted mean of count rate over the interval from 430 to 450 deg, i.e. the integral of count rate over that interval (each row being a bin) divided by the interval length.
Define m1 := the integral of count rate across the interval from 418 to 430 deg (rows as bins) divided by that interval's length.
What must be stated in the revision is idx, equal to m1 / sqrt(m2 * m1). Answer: 1.08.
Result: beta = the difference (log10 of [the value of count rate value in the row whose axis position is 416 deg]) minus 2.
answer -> -0.702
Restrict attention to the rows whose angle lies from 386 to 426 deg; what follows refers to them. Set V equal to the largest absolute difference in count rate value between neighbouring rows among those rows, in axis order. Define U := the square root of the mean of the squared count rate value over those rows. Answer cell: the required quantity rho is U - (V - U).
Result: 36.4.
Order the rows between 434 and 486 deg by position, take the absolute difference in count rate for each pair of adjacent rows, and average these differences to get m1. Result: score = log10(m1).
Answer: -0.13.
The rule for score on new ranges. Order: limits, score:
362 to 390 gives 0.03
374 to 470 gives 0.02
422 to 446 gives 0.00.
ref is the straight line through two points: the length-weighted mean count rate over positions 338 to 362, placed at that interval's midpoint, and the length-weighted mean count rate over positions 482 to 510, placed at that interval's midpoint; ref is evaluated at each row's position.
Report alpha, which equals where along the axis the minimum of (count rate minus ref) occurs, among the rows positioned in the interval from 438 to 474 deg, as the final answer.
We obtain 452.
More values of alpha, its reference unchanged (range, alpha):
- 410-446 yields 444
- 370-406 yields 372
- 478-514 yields 512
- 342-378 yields 372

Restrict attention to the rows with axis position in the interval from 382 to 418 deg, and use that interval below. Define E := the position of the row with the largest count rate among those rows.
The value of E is 412 deg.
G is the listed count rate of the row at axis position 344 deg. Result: 17.32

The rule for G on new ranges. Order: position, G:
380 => 16.82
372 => 16.52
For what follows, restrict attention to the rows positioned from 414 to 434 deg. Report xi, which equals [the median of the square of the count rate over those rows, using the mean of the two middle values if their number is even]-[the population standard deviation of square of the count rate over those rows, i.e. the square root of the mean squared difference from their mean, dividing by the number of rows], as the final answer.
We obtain 375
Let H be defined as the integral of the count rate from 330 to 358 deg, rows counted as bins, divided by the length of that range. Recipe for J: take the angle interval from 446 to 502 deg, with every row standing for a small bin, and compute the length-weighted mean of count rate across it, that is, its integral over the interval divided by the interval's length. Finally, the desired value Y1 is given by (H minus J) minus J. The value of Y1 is -18.1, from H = 18.5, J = 18.3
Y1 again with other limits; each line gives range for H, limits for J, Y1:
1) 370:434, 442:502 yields -17.4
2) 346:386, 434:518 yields -18.8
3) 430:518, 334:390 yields -17.5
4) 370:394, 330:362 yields -19.4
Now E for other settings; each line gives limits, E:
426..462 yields 428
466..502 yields 492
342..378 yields 356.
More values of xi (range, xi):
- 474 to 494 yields 364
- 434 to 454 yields 266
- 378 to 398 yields 298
